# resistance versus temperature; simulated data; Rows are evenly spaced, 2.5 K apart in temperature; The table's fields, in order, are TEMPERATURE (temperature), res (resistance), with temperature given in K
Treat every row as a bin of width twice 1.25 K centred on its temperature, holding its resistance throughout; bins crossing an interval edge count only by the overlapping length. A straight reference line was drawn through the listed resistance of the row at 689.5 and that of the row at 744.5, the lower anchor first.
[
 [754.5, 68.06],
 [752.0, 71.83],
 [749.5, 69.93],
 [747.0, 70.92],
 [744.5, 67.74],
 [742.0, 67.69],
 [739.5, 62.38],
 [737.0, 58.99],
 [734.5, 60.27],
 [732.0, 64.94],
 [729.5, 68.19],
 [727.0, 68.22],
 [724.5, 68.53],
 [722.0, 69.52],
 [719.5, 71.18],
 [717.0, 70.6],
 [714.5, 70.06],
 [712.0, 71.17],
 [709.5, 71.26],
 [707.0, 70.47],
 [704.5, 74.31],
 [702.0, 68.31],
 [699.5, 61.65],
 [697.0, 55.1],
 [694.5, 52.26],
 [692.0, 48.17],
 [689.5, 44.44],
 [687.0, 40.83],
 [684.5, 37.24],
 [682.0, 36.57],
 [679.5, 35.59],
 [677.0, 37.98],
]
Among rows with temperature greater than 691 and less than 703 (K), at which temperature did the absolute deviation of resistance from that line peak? 702.0 K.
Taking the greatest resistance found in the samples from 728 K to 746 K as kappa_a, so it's 68.19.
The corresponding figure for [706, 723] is 71.26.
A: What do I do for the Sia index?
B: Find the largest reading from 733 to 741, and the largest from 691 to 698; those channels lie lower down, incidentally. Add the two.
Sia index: 117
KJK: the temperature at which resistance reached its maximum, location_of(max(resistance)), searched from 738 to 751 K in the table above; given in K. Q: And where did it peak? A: 747.0 K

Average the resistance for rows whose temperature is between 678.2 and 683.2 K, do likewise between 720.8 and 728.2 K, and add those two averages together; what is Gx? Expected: 105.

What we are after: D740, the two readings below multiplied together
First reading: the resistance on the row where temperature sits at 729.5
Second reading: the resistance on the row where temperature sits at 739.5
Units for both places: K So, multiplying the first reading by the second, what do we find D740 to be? 4254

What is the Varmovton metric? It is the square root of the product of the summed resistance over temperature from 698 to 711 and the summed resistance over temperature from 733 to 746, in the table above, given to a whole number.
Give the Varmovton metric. 331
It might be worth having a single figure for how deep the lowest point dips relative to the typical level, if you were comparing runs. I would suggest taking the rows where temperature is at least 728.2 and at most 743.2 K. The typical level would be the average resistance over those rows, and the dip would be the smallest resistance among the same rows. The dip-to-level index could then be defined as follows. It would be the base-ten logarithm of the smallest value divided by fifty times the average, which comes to -1.73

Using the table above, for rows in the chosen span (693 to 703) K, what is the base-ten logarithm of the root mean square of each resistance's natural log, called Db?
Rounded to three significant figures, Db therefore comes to 0.611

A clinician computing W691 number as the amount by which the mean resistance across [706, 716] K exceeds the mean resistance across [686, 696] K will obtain 24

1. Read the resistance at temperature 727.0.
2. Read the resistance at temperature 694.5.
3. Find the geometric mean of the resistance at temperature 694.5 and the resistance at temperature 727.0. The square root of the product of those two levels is 60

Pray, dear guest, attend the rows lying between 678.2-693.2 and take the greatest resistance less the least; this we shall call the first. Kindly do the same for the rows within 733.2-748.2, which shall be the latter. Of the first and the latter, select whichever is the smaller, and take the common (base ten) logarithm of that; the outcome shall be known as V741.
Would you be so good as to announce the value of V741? 1.08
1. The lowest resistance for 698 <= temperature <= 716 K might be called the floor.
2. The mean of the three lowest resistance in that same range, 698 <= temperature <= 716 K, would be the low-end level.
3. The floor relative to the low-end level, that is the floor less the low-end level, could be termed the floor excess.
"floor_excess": -5.0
